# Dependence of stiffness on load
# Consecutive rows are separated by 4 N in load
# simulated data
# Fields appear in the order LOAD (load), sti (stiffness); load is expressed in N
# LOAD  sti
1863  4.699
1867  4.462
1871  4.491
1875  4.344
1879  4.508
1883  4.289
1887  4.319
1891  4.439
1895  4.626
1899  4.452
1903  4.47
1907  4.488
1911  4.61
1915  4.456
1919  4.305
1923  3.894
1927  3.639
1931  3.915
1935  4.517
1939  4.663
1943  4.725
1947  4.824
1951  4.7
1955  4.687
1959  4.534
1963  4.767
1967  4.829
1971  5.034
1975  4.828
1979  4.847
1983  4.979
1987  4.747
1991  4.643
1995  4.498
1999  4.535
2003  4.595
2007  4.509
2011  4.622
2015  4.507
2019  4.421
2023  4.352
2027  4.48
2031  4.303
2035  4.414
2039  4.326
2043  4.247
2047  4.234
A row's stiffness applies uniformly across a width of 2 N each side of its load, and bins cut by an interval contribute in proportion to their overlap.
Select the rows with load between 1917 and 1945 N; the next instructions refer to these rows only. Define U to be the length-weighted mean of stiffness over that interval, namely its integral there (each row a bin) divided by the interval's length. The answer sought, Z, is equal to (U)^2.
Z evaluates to 18.0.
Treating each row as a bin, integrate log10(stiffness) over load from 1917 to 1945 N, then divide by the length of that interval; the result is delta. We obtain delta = 0.625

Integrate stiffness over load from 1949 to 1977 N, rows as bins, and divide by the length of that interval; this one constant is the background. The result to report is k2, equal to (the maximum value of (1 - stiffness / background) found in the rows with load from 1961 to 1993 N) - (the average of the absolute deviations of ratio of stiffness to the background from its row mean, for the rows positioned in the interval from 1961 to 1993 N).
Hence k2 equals 0.008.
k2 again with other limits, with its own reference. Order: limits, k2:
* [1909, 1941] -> 0.169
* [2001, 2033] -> 0.080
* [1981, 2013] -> 0.033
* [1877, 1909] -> 0.085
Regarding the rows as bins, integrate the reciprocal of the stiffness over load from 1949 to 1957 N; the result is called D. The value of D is 1.70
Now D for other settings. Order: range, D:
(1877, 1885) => 1.82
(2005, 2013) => 1.75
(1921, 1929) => 2.13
